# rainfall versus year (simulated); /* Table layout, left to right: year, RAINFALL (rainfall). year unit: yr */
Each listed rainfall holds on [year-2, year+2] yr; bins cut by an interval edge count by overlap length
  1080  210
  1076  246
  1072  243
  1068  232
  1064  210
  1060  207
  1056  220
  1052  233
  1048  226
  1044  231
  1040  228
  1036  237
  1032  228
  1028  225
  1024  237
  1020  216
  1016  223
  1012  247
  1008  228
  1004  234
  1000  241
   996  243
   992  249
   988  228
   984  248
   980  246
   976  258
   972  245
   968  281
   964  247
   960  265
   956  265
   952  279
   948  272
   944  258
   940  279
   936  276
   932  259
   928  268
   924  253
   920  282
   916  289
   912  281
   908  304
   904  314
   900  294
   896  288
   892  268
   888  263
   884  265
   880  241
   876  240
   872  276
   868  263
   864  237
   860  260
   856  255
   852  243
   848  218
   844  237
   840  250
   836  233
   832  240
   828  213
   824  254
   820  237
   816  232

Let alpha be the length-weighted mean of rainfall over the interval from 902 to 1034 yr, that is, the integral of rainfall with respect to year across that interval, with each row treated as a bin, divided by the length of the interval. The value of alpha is 257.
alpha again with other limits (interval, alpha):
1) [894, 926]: 288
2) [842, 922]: 266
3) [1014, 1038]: 228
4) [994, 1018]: 236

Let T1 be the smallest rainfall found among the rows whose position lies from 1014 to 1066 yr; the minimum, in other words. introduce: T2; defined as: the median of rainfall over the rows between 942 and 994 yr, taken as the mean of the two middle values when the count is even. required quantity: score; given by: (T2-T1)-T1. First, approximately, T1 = 207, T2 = 258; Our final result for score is -156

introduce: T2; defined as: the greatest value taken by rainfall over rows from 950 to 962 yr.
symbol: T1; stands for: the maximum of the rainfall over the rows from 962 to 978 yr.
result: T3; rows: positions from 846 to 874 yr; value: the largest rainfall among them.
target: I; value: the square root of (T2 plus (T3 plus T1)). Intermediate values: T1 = 281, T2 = 279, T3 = 276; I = 28.9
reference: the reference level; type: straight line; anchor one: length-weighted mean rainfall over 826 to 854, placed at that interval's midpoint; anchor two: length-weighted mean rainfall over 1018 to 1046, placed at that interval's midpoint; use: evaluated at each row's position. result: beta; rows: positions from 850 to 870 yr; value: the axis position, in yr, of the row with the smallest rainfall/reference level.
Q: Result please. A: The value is 864 yr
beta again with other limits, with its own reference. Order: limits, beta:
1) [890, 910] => 892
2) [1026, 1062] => 1060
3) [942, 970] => 964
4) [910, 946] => 924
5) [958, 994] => 988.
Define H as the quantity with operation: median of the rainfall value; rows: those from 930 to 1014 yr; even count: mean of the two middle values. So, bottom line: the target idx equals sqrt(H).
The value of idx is 15.8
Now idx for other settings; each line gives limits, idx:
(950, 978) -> 16.3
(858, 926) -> 16.4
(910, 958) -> 16.6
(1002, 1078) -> 15.1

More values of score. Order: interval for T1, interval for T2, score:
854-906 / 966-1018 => -229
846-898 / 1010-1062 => -208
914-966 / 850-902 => -231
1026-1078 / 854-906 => -151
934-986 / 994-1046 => -259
